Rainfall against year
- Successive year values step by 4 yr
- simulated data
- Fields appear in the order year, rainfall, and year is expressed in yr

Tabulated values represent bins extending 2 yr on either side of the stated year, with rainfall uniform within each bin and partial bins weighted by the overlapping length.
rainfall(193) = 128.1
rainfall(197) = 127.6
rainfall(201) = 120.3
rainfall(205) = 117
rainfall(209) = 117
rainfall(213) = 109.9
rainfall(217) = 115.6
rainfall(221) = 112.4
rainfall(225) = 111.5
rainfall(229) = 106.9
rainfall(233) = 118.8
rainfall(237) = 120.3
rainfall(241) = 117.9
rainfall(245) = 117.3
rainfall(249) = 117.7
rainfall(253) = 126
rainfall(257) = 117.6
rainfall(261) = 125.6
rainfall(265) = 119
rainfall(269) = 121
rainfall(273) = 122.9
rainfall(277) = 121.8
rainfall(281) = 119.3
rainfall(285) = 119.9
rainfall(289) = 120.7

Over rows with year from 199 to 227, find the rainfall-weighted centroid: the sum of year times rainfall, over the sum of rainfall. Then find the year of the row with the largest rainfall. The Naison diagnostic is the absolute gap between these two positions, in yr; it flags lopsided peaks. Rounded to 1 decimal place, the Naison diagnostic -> 11.8 yr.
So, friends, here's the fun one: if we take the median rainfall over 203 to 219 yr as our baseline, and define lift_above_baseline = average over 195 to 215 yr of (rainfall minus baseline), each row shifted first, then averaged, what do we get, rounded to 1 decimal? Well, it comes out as 2.1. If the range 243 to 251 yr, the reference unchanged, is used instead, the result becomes 1.2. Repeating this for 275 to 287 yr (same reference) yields 4.0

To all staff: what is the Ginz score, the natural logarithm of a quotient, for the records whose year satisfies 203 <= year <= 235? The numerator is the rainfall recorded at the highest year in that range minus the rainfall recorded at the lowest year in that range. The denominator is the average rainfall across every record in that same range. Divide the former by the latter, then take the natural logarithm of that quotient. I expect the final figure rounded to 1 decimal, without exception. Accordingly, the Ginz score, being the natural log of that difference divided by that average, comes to -4.1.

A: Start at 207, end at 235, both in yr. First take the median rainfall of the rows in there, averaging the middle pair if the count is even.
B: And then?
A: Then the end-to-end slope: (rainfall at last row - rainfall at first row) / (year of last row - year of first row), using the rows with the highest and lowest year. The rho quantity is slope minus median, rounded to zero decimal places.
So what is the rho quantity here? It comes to -112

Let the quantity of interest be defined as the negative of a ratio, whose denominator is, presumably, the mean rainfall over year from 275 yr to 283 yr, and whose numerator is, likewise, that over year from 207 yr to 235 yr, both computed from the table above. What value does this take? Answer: -0.94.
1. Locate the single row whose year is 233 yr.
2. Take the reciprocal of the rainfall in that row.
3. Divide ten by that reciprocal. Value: 1188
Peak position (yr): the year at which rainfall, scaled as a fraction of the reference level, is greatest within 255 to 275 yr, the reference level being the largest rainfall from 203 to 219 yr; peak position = 261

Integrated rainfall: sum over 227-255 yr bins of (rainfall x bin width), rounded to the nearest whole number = 3300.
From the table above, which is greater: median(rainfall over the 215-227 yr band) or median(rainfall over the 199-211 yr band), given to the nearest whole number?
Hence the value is 117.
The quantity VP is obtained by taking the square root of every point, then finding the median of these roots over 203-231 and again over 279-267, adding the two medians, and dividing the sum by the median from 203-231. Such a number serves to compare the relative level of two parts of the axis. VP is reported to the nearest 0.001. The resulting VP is 2.041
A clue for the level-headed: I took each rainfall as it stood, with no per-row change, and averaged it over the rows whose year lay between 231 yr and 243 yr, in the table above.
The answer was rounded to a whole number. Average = 119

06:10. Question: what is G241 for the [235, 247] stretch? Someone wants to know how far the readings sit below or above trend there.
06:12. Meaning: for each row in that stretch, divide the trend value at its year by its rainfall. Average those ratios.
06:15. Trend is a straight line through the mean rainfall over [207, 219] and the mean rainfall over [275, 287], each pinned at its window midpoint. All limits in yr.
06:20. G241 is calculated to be 0.99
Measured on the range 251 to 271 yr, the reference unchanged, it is 0.97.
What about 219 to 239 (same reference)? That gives 1.02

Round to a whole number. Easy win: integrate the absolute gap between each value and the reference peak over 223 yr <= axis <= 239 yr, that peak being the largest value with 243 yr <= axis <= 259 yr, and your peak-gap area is 186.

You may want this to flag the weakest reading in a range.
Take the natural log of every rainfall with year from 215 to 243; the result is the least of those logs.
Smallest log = 4.67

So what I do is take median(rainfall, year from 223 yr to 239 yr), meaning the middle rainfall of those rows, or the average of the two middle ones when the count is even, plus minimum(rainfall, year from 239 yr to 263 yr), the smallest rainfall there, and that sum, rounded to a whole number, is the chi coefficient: 232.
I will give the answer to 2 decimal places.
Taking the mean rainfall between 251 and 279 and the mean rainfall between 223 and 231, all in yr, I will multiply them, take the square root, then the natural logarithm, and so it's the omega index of 4.75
